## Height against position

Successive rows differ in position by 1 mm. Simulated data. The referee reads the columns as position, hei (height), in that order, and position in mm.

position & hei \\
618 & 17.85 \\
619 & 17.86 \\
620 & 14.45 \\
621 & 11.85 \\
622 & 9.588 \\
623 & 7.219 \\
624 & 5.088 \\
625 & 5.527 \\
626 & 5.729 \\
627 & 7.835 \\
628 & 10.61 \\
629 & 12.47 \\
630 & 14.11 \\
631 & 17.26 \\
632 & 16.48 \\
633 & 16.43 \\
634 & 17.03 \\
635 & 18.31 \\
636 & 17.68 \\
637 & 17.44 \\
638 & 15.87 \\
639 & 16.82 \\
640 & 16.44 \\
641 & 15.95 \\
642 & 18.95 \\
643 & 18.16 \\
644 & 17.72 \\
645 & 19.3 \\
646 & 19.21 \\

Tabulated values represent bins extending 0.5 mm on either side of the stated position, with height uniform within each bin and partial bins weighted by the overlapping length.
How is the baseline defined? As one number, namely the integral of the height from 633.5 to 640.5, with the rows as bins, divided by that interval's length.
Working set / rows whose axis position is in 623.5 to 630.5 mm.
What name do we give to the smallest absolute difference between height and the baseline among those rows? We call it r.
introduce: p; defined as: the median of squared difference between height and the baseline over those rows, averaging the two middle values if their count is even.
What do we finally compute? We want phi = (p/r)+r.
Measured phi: 32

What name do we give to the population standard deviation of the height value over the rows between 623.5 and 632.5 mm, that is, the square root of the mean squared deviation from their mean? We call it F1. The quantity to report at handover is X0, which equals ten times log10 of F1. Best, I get 7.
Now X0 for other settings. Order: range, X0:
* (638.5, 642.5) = 1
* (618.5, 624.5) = 6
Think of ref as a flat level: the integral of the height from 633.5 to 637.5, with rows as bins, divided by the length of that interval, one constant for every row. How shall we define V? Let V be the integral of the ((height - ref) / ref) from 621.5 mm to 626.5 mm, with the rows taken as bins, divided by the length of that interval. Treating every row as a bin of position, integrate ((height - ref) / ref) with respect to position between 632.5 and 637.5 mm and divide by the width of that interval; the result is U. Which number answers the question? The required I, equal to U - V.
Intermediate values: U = -0.013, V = -0.62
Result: 0.6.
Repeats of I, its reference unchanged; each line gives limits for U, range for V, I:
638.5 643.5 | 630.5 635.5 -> 0.0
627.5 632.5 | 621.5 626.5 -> 0.4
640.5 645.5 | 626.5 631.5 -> 0.3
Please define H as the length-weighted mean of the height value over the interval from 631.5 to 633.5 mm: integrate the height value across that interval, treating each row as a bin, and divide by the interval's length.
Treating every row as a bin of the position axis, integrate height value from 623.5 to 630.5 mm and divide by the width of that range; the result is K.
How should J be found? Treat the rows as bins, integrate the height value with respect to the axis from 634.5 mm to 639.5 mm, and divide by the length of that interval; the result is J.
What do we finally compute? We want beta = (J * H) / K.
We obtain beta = 32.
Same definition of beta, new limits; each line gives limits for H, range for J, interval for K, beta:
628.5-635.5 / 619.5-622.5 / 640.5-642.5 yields 11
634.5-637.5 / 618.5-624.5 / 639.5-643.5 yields 11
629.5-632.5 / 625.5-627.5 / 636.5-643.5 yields 6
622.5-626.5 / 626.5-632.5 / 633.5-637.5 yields 4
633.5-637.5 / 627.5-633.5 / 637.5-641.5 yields 16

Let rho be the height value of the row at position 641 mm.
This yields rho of 15.95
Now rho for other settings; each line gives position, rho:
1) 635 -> 18.31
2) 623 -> 7.219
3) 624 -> 5.088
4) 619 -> 17.86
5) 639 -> 16.82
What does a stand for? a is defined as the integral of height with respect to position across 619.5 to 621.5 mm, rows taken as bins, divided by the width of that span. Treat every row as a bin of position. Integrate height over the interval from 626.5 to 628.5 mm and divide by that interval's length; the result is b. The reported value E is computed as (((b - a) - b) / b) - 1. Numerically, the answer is -2.43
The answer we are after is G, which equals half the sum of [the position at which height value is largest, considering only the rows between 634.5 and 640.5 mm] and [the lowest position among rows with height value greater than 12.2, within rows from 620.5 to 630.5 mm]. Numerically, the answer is 632.0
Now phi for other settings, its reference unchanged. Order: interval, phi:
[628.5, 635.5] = 8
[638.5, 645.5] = 5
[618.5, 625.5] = 73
